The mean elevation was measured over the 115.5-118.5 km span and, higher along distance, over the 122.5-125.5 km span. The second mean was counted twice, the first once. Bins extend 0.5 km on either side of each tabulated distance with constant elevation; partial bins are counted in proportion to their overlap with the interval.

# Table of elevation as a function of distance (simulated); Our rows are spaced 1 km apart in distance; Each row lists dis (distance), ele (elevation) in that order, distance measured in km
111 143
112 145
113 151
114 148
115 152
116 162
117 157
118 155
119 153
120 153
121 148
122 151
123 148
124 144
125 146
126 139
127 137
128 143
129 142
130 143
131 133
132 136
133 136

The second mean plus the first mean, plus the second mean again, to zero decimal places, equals 450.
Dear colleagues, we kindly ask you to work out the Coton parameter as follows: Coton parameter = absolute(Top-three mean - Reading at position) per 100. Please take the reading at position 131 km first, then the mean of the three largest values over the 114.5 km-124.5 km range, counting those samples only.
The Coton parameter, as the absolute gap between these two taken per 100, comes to 0.25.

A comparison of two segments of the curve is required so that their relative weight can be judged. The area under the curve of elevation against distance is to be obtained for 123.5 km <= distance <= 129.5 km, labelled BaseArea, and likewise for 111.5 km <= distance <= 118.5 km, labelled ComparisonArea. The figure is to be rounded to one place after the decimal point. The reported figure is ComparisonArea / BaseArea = 1.3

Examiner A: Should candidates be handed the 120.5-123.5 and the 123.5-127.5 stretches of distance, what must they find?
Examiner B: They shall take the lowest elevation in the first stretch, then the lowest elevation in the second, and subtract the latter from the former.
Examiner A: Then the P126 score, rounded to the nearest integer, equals 11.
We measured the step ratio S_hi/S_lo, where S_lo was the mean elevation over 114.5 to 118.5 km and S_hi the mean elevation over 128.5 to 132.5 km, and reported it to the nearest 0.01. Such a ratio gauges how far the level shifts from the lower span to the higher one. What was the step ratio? 0.88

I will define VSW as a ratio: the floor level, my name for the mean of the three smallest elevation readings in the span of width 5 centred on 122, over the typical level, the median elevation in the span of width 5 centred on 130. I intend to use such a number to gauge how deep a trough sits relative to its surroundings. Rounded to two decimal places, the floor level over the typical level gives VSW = 1.03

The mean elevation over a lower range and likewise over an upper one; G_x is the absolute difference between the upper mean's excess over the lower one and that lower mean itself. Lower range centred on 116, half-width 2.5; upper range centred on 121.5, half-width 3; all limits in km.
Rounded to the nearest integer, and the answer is 160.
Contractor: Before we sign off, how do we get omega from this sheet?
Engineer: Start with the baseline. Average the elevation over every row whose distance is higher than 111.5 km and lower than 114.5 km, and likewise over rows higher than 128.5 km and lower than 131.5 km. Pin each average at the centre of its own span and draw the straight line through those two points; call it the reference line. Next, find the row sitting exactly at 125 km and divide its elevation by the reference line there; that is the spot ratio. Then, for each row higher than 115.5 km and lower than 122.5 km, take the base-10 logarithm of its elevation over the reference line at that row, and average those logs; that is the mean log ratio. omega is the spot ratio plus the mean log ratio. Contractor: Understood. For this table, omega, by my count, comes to 1.06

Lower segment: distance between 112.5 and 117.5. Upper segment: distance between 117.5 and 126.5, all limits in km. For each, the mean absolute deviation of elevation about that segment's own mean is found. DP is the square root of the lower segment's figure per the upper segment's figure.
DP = 1.06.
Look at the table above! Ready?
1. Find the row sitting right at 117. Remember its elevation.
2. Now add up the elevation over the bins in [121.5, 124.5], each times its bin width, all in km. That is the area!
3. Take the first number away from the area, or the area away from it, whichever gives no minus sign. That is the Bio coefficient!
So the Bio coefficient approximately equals 286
